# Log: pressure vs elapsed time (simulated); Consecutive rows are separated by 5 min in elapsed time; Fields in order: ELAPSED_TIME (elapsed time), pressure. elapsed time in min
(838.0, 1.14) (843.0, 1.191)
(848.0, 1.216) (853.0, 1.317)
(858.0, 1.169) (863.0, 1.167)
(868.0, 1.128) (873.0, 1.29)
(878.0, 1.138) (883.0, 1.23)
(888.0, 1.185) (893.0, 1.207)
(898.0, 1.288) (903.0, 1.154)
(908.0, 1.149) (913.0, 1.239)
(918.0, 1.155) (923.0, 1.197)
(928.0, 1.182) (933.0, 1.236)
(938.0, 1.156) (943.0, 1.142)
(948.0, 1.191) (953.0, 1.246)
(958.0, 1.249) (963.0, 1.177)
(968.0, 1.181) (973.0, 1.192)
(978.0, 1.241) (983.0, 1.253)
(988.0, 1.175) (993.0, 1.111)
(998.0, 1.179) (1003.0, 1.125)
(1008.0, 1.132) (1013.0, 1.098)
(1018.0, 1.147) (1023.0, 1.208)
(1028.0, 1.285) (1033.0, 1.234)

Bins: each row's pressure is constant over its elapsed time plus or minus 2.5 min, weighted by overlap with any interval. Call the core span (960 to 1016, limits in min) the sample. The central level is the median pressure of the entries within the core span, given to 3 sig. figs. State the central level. 1.18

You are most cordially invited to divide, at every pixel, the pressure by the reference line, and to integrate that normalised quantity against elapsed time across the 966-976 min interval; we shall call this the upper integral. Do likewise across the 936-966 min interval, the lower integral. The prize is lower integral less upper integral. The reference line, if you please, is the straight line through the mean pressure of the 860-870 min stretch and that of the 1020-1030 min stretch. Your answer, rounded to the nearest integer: 20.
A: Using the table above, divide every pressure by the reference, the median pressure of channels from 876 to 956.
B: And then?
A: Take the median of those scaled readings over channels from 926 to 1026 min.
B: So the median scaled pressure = 0.99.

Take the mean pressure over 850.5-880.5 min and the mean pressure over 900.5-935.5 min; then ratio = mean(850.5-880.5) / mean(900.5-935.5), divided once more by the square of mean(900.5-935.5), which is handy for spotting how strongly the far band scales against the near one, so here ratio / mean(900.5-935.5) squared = 0.718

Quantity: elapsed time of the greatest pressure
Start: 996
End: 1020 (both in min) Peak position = 998.0 min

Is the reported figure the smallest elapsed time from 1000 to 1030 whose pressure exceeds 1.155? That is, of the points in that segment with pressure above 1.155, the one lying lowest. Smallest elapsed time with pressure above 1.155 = 1023.0 min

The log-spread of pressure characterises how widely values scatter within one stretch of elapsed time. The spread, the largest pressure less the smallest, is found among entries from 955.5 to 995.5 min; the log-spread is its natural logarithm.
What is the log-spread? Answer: -1.95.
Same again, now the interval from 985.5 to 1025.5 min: -2.21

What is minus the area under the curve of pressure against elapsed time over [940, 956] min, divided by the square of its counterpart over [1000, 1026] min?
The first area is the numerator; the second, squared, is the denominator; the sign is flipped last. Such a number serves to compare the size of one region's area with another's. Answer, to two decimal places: -0.02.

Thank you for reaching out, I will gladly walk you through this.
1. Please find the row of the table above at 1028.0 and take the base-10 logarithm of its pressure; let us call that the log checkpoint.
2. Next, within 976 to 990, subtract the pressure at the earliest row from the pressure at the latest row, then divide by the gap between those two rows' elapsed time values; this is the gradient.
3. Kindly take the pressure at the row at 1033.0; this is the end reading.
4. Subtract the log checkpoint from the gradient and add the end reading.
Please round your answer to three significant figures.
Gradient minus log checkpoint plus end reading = 1.12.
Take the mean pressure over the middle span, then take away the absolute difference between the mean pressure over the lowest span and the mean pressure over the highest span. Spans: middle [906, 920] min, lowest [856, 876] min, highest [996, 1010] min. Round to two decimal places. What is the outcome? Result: 1.14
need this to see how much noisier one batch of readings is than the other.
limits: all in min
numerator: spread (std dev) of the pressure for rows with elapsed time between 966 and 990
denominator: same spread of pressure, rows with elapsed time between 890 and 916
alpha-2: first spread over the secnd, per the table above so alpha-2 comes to 0.61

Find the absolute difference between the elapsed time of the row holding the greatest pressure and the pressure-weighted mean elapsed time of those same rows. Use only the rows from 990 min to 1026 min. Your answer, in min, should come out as 14.9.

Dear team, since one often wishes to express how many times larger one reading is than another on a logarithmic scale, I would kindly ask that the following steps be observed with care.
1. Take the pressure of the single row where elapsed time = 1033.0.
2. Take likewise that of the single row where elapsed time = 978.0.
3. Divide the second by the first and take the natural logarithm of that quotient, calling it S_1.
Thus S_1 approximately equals 0.01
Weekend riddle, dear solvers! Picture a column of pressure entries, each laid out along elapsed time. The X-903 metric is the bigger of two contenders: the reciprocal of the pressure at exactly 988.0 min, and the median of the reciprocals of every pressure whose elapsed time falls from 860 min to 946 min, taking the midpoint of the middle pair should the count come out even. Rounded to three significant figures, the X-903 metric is 0.851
